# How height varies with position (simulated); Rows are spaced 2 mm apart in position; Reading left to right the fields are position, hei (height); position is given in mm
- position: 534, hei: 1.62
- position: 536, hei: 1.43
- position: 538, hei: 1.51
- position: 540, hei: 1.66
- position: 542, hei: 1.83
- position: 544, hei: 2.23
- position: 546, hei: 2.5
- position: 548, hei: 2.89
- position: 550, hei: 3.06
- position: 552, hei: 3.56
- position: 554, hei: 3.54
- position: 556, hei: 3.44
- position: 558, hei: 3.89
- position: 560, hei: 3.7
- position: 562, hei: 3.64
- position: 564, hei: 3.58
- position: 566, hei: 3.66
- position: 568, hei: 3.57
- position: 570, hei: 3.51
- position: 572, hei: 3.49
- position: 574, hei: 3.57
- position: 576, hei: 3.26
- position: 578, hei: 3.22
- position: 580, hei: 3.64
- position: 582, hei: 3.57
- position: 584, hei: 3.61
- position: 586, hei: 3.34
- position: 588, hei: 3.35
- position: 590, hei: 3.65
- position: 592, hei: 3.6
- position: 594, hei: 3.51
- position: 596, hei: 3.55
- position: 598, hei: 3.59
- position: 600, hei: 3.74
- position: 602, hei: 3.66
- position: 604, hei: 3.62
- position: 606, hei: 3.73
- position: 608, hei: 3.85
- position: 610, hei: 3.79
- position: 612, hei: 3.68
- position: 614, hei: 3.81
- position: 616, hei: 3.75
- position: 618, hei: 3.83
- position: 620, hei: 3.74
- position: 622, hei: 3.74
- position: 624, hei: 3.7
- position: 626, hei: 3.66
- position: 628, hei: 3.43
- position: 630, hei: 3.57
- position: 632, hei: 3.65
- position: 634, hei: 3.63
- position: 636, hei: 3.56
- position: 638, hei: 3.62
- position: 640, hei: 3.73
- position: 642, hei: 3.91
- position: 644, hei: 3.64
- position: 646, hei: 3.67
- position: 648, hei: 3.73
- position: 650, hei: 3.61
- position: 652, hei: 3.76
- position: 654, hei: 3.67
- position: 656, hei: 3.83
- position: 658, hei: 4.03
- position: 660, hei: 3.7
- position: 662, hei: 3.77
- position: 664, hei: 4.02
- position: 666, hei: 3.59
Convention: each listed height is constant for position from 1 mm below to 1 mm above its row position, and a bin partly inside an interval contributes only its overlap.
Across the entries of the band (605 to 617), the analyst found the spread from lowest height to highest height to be 0.17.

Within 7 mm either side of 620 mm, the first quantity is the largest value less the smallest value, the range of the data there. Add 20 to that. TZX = 20.2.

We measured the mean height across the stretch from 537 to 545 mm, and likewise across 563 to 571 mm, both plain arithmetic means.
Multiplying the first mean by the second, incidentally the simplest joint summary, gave 6.5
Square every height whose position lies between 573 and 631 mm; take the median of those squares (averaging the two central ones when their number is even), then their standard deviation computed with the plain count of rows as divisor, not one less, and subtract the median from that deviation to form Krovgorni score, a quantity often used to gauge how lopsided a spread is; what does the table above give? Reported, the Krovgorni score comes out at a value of -12.1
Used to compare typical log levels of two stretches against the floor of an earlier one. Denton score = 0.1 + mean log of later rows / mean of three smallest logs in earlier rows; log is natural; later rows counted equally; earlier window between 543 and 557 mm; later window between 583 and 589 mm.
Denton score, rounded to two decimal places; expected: 1.43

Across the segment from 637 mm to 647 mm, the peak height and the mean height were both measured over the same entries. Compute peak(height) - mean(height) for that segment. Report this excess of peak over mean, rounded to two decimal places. 0.20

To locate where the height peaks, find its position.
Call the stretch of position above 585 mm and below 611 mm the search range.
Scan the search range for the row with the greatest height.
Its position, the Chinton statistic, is 608 mm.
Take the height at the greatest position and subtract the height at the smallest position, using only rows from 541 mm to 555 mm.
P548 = 1.7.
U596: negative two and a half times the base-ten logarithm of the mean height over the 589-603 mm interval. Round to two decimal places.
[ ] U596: -1.40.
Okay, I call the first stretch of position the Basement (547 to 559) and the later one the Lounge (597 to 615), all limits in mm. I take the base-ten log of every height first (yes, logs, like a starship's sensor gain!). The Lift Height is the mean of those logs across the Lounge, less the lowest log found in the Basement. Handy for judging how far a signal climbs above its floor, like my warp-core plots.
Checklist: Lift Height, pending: 0.109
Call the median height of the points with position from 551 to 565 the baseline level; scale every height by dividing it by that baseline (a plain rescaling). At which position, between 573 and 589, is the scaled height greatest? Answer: 580 mm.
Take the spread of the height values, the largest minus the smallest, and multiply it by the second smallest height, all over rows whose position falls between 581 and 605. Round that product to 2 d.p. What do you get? 1.34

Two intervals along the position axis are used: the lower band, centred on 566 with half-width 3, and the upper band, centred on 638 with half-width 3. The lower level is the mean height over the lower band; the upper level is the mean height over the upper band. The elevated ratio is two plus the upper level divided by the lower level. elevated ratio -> 3.01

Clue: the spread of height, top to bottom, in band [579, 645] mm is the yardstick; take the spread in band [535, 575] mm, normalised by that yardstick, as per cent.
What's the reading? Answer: 432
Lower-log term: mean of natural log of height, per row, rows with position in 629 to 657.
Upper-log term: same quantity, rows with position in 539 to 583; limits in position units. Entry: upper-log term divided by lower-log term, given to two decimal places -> 0.88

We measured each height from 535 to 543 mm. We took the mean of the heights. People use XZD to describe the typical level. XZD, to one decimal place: 1.6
